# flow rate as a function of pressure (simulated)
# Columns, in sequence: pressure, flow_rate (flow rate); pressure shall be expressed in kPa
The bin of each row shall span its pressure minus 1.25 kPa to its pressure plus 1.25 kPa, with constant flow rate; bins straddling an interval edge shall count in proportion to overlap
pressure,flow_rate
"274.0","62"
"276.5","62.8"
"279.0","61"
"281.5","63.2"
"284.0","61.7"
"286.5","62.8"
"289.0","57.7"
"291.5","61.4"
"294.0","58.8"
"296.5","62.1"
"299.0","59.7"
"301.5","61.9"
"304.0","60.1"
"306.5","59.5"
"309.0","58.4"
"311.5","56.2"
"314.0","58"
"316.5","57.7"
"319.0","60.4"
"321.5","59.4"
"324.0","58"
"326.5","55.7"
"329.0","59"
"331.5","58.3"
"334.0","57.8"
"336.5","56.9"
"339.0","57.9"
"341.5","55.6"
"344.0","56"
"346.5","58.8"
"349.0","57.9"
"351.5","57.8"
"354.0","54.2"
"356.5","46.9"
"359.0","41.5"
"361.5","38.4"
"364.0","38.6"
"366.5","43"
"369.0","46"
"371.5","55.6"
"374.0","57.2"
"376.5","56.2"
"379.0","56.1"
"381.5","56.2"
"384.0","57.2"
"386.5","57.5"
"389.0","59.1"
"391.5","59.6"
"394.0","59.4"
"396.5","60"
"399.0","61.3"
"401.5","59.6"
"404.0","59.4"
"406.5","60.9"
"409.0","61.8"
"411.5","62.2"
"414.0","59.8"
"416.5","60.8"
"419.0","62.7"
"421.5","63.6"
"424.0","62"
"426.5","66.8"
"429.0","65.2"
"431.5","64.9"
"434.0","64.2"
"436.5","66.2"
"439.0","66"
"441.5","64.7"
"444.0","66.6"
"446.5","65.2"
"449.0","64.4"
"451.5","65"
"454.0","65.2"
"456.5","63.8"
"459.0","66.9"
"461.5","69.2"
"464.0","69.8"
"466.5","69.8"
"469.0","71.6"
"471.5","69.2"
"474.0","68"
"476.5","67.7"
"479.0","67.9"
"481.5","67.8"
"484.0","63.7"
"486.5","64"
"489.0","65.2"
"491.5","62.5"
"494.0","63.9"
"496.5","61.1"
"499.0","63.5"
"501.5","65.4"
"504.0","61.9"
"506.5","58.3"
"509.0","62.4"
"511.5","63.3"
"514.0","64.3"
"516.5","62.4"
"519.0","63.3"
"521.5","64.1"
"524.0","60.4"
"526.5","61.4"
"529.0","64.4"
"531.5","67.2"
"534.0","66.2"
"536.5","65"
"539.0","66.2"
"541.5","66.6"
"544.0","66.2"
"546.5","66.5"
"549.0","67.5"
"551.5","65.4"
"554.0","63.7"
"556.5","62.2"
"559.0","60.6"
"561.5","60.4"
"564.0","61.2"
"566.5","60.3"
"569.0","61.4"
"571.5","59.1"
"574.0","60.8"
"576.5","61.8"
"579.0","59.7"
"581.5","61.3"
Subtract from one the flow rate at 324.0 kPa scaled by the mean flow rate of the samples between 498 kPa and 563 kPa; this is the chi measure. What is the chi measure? 0.091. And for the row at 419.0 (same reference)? 0.017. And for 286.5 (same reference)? 0.016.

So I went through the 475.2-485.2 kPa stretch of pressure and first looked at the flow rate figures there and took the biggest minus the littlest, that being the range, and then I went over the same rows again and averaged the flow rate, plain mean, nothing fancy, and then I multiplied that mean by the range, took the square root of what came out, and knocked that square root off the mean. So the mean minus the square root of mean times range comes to 50.0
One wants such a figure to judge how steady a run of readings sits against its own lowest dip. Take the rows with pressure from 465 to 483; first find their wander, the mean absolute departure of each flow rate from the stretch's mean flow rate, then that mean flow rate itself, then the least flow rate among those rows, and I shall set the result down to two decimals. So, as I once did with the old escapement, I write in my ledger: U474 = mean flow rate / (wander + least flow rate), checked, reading 1.00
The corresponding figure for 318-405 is 1.29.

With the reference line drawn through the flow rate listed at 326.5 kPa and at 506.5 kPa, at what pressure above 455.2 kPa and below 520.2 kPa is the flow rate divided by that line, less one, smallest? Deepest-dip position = 506.5 kPa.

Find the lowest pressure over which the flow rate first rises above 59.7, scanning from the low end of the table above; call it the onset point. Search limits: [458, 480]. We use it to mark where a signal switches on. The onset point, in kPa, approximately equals 459.0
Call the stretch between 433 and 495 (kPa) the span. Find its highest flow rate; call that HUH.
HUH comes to 71.6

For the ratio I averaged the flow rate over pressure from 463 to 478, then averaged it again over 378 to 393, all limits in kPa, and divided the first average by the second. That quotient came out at 1.20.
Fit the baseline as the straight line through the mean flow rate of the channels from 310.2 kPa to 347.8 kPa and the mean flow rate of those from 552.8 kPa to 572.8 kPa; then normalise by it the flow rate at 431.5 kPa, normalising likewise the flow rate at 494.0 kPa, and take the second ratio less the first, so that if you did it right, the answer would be -0.03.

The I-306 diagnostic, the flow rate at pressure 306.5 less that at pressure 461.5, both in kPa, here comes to -10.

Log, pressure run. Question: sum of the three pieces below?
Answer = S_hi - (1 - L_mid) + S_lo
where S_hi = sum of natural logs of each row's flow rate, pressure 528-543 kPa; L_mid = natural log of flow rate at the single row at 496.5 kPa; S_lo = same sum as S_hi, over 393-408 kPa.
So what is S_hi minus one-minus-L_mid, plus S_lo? 52.8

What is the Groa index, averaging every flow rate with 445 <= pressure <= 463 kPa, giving 65.7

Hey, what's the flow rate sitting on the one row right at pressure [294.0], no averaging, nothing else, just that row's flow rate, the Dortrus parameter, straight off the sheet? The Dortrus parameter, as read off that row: 58.8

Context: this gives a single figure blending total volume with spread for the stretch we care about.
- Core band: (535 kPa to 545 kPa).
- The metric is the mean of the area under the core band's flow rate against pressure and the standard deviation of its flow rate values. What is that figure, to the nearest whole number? 330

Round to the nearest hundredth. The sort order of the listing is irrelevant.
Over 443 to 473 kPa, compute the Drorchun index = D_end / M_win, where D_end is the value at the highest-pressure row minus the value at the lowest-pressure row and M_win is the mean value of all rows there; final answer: 0.04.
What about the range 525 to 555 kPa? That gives 0.04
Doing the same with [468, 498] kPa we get -0.16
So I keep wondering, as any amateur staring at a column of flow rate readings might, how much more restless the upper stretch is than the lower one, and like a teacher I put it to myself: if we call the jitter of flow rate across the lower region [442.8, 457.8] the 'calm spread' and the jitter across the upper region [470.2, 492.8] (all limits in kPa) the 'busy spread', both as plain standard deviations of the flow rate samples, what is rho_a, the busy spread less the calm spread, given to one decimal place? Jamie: 1.4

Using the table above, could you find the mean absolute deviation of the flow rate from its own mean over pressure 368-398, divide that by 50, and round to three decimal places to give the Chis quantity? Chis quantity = 0.044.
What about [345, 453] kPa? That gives 0.106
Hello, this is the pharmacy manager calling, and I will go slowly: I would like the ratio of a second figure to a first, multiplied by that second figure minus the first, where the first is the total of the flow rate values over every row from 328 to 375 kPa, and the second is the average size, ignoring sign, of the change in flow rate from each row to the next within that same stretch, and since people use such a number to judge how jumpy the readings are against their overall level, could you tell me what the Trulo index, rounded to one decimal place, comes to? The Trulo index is -2.6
